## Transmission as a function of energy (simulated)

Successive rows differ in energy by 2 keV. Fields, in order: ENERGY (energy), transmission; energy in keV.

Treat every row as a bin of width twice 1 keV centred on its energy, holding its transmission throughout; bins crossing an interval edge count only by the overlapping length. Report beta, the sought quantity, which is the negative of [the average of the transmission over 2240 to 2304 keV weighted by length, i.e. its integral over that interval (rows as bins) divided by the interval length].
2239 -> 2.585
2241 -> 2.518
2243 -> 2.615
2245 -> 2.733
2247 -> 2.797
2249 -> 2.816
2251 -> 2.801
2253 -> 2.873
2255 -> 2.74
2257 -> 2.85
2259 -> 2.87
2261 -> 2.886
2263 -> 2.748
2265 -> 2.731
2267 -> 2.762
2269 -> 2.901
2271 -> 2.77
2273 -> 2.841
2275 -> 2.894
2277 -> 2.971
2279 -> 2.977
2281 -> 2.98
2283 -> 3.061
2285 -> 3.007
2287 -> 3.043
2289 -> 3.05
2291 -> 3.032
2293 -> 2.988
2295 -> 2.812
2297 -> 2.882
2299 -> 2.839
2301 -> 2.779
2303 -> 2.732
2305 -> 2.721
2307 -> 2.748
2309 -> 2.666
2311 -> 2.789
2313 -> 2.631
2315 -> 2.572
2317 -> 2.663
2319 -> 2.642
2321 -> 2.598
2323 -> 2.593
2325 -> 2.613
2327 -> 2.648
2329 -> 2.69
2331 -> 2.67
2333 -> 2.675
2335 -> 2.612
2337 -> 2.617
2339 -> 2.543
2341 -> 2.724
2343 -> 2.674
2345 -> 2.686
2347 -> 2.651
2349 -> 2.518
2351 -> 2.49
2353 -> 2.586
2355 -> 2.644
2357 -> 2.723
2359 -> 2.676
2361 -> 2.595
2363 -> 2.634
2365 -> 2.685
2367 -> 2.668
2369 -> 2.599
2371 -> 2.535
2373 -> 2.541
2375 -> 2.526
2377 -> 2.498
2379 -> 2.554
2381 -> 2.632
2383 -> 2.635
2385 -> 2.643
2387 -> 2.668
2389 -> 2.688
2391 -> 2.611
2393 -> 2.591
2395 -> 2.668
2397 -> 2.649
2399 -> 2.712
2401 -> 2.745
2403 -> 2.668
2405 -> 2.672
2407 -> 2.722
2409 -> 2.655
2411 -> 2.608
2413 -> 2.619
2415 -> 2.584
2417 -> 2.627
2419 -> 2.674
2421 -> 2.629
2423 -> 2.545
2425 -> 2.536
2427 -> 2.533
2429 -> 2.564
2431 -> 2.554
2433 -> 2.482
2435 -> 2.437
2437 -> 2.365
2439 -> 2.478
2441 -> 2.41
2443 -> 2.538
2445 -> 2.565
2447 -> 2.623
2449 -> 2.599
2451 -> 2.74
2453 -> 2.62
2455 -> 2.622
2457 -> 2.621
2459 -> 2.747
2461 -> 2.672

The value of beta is -2.85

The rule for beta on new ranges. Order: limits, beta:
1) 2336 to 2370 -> -2.63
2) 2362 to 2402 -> -2.62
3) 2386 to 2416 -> -2.66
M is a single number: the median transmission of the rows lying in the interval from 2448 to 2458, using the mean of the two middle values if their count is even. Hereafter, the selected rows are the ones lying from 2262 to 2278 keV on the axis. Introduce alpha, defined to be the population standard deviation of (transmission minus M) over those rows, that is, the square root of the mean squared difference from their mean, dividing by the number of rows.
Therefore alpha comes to 0.08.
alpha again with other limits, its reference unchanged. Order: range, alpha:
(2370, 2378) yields 0.02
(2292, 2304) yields 0.08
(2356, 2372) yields 0.06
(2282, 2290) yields 0.02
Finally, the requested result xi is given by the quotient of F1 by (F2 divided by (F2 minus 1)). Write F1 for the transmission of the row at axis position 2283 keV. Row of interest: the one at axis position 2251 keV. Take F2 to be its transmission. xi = 1.97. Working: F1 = 3.061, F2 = 2.801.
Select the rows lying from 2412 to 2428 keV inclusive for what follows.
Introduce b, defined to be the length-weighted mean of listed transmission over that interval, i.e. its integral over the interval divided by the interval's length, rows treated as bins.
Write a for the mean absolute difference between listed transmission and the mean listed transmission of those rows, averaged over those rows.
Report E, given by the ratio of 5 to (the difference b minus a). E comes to 1.96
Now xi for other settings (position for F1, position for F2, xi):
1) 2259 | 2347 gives 1.79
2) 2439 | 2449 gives 1.52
